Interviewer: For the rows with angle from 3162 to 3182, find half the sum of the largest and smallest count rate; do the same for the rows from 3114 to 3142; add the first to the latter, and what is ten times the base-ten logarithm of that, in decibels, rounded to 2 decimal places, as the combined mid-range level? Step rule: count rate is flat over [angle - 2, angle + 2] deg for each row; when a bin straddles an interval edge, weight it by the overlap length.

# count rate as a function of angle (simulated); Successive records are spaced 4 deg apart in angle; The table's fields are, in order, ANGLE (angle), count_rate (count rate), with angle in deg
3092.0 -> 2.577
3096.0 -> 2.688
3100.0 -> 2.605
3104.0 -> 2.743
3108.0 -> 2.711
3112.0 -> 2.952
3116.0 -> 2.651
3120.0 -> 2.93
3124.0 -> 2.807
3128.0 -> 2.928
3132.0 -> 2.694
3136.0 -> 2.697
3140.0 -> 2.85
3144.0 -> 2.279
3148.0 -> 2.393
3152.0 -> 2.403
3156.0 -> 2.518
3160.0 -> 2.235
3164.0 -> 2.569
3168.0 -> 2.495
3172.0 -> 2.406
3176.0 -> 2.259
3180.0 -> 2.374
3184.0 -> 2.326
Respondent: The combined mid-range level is 7.16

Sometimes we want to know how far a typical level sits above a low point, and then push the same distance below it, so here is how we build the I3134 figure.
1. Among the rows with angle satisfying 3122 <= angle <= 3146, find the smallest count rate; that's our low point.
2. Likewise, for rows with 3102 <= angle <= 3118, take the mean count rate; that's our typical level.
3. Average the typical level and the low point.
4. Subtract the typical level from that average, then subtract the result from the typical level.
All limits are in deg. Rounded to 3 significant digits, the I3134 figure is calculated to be 3.01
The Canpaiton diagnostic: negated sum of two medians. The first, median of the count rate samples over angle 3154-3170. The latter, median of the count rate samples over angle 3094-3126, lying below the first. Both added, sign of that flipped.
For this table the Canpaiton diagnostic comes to -5.23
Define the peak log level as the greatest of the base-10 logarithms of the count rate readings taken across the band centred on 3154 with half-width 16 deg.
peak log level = 0.455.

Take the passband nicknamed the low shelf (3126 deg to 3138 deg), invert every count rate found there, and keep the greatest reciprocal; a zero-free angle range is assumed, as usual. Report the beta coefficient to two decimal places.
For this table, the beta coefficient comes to 0.37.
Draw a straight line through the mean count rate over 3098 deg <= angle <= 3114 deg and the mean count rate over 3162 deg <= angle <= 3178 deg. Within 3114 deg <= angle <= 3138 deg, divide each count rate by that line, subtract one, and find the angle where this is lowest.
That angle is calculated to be 3116.0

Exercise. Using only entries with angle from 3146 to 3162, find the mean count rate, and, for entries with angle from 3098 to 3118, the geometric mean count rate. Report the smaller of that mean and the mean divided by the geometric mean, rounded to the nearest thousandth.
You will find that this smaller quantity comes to 0.875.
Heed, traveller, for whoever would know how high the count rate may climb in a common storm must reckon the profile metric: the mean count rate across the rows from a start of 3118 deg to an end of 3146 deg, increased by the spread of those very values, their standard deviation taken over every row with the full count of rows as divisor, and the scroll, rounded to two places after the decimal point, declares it 2.95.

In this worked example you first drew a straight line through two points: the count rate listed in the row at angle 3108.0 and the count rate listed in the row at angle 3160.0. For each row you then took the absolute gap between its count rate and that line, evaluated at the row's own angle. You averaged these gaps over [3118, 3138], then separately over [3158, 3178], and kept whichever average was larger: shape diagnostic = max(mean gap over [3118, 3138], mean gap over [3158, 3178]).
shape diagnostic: 0.28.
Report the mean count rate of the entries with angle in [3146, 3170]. 2.44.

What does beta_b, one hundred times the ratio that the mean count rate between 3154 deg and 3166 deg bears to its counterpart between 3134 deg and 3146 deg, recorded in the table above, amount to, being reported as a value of 93.6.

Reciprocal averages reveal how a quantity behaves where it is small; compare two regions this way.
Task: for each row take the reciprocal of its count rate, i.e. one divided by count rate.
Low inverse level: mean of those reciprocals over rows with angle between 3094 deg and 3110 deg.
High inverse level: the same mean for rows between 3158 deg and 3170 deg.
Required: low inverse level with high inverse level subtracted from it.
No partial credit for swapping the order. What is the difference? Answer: -0.04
